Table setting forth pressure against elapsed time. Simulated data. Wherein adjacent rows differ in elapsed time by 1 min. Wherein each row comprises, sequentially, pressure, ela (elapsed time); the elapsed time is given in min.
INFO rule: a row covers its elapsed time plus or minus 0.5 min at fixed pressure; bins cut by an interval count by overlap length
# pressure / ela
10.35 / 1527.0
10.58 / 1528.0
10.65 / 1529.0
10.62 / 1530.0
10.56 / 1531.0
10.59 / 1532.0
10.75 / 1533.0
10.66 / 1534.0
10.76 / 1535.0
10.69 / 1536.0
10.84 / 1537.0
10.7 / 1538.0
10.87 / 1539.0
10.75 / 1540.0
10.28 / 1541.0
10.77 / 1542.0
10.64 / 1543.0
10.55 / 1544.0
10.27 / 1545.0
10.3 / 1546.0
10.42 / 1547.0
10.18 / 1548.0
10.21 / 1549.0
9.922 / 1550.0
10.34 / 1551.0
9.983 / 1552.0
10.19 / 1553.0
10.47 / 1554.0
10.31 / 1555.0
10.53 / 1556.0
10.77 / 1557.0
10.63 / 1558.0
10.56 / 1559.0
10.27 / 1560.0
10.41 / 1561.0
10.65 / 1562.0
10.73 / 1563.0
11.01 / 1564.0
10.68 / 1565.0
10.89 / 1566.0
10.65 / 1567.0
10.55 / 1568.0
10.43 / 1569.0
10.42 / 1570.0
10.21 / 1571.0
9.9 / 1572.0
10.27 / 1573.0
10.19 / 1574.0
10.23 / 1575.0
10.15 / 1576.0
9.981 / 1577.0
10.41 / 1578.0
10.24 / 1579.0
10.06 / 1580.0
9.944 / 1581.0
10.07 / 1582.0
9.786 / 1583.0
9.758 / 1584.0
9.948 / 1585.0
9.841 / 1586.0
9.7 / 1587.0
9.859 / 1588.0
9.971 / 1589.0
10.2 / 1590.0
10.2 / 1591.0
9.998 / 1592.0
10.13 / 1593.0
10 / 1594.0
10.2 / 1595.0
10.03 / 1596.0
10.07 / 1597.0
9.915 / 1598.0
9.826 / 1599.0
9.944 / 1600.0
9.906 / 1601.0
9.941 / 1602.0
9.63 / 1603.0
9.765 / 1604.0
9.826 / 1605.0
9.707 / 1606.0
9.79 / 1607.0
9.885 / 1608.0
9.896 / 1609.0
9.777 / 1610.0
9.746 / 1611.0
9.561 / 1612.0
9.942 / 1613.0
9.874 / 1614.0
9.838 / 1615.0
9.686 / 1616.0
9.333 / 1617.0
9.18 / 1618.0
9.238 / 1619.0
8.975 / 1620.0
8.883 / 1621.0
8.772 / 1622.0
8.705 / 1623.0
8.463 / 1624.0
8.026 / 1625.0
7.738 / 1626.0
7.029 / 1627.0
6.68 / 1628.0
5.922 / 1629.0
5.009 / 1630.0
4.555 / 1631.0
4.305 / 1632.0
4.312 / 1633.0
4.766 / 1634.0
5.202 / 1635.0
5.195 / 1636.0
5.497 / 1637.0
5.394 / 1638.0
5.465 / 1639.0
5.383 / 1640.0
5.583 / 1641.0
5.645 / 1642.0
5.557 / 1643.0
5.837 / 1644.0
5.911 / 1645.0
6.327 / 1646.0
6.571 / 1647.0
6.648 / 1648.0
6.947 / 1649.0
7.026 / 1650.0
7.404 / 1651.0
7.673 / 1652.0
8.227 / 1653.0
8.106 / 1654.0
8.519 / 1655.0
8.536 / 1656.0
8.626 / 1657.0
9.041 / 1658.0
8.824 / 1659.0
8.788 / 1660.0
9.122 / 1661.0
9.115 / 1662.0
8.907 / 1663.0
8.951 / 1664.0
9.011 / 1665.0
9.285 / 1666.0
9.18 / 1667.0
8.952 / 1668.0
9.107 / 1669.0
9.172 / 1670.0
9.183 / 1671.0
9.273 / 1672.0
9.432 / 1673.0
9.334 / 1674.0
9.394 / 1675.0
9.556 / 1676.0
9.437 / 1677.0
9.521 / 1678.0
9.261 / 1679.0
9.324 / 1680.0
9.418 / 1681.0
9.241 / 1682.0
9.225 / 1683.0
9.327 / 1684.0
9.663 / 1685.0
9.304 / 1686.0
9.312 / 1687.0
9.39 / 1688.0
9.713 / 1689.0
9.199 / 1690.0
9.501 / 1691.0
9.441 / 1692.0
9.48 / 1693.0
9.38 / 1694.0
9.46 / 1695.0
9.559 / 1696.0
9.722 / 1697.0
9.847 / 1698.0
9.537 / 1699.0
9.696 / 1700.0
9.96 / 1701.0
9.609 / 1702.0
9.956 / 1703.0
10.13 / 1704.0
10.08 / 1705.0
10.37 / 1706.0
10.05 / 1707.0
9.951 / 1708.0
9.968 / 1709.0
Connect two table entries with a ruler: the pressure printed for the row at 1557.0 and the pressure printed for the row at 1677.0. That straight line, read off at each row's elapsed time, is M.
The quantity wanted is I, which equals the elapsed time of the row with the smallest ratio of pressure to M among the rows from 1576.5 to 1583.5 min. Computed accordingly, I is 1583.0 min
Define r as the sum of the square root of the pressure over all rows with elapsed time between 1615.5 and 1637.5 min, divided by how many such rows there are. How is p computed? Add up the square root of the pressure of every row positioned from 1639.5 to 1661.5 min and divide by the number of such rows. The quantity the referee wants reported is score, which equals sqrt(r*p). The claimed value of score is 2.66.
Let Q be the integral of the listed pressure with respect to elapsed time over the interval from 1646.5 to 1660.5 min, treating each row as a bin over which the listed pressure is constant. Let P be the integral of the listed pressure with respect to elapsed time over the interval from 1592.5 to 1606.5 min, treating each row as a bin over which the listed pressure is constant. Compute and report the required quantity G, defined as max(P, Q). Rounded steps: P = 139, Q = 111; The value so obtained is 139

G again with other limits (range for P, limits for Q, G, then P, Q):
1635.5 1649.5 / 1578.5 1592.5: 140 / 82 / 140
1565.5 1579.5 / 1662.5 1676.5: 145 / 145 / 129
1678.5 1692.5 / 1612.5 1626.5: 131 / 131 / 127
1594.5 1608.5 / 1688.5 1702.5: 138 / 138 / 134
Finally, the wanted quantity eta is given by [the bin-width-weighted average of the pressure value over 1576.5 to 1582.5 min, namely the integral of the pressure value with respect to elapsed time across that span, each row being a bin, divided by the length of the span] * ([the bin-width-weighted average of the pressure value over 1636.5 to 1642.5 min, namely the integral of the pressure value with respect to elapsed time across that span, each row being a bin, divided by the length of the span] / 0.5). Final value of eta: 111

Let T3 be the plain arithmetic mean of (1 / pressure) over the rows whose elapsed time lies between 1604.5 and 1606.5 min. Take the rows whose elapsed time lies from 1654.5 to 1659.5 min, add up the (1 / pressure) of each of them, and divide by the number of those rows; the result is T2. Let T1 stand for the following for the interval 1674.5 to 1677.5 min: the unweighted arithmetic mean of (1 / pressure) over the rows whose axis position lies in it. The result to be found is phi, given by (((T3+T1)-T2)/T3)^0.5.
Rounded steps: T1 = 0.106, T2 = 0.115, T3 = 0.102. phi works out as 0.95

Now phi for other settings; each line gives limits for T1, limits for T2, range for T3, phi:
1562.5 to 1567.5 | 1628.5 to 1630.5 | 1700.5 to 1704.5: 0.30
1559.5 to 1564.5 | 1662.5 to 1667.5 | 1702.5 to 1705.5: 0.92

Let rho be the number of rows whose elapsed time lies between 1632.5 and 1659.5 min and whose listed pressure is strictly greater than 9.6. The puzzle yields 0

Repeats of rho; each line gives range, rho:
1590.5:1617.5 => 25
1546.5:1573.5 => 27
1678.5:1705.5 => 10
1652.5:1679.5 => 0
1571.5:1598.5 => 27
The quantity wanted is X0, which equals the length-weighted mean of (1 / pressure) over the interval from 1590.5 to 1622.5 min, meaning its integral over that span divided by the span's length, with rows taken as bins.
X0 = 0.103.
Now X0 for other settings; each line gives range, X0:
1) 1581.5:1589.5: 0.101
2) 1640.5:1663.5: 0.137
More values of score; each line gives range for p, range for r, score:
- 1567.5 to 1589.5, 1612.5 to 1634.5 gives 2.95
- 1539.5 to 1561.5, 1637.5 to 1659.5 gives 2.91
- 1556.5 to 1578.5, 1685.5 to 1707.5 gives 3.17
